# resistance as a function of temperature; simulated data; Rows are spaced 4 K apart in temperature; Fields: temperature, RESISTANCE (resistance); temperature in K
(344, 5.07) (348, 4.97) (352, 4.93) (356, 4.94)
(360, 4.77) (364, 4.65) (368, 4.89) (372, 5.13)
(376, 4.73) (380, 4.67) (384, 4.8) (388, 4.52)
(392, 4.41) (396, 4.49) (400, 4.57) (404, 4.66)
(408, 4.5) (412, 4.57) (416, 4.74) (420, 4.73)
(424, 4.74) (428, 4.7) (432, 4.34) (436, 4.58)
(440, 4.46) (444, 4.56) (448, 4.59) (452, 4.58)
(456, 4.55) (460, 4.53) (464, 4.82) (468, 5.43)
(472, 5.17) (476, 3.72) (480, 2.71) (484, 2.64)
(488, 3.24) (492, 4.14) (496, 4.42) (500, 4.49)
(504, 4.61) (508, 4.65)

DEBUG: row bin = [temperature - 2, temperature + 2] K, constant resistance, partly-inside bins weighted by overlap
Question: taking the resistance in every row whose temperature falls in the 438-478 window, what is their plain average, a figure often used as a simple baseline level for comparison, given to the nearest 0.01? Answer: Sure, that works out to 4.64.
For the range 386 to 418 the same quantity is 4.56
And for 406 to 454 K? 4.59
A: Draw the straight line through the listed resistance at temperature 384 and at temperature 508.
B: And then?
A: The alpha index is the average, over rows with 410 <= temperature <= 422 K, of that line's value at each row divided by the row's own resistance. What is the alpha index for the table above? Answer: 1.02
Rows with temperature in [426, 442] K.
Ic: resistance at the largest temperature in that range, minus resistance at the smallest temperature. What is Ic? -0.24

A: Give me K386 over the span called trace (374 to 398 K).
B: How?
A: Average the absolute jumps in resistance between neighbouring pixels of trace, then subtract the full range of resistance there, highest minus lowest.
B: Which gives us -0.26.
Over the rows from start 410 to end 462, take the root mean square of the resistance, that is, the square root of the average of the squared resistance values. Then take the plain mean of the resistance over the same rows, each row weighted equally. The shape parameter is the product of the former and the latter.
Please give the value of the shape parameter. 21.1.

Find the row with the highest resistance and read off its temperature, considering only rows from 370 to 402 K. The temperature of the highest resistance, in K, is 372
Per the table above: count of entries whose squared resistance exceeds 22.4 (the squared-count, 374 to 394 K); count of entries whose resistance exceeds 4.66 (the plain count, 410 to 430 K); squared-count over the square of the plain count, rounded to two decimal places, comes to 0.06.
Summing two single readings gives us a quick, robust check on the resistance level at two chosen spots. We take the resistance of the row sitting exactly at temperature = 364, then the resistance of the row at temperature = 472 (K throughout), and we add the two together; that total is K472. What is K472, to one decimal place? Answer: 9.8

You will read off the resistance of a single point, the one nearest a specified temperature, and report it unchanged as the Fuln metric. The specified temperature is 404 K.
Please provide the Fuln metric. 4.66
